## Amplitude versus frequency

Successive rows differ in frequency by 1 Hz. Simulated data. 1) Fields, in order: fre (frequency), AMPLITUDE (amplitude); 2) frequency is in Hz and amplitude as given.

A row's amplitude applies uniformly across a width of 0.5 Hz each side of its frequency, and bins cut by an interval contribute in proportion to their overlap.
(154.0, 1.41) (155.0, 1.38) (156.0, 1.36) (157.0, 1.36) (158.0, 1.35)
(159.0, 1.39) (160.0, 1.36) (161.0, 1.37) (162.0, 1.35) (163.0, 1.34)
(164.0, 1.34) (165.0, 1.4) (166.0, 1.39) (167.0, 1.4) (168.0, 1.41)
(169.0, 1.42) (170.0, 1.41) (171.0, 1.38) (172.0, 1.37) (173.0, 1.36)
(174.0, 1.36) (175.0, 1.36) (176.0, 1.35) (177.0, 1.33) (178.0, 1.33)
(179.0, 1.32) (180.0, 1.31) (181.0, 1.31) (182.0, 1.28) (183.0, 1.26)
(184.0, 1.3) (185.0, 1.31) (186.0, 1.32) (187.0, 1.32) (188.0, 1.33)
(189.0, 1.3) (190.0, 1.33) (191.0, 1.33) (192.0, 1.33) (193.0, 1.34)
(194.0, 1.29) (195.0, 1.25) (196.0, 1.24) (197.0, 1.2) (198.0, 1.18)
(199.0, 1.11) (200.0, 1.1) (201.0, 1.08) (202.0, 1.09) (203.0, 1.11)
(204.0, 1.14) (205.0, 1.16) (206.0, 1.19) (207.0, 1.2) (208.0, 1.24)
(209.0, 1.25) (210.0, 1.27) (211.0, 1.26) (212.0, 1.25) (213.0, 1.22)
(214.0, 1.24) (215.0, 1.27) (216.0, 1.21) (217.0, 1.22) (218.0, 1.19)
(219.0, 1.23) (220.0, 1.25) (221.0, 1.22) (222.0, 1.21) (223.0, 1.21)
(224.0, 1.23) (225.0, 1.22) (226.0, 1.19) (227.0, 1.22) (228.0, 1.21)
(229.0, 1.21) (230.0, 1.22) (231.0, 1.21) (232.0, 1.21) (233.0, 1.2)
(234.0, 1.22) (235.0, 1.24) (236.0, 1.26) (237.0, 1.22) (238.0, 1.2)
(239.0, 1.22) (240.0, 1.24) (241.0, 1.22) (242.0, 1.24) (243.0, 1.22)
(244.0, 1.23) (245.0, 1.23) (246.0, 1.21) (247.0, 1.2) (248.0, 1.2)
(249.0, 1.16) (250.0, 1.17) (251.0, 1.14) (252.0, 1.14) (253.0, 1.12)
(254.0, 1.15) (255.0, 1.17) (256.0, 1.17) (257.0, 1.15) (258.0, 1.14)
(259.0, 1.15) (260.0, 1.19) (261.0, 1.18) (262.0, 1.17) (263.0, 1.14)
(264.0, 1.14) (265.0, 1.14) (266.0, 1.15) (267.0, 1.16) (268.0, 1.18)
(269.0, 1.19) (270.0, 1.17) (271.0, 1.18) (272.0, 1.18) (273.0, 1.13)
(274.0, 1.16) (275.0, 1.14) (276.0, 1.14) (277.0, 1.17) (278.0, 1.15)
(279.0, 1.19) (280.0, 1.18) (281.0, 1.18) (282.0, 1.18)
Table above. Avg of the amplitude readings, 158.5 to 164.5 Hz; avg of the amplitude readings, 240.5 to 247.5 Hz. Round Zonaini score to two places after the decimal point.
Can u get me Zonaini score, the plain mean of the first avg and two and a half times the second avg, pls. 2.21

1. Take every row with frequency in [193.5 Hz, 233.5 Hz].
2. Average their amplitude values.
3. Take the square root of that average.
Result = 1.10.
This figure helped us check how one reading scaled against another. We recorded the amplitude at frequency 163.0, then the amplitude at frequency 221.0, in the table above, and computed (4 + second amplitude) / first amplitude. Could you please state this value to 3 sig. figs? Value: 3.90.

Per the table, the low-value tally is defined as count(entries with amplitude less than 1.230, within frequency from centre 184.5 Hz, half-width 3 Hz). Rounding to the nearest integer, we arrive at 0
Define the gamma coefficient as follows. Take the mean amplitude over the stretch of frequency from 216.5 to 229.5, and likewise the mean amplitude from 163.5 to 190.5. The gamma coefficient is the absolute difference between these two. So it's 0.13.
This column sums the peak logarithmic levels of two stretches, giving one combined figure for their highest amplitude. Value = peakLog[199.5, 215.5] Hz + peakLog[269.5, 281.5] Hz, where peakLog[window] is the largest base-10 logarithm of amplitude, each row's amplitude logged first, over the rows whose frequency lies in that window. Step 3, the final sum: 0.18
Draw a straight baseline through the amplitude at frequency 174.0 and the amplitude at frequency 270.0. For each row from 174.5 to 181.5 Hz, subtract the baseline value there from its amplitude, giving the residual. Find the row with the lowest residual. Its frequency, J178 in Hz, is 180.0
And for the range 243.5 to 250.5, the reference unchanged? 249.0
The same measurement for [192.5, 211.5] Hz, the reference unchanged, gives 201.0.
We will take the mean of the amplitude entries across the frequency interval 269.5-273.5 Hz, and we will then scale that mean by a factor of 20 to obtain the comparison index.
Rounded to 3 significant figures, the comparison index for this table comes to 23.3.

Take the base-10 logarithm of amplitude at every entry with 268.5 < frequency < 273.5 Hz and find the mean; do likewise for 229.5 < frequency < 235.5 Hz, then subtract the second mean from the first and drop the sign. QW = 0.017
